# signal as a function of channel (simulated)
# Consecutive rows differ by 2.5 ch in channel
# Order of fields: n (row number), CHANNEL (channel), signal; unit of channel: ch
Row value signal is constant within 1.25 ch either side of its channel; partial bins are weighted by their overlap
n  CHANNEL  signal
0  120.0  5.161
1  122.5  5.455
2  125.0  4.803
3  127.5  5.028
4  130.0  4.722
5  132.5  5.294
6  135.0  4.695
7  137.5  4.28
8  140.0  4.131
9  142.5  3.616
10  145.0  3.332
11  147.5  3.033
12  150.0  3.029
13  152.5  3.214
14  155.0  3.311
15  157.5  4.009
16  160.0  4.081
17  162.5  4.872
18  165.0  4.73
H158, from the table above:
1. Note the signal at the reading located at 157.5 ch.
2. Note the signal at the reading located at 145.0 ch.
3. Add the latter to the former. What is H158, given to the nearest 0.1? 7.3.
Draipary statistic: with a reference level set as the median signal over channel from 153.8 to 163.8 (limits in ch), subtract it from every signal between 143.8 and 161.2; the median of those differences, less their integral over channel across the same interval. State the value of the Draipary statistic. 10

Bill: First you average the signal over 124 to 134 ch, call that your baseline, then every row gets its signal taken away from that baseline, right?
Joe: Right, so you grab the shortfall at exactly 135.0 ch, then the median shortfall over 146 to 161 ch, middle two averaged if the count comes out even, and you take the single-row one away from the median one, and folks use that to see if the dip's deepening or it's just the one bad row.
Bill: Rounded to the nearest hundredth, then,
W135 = 1.43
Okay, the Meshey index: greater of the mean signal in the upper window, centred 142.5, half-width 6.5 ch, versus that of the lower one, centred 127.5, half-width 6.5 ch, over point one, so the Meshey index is 50.6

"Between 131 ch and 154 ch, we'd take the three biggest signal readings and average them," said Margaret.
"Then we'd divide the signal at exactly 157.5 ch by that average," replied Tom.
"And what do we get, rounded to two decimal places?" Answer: 0.84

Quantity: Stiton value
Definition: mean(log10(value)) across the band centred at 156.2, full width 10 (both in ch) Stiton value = 0.56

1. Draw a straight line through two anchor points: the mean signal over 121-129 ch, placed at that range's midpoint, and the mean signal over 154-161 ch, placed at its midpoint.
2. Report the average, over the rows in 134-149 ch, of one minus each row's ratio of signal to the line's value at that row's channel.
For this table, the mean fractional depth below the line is 0.14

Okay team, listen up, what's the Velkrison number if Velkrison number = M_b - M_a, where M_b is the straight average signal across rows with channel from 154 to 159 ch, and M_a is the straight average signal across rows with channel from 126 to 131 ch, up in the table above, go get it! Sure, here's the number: -1.2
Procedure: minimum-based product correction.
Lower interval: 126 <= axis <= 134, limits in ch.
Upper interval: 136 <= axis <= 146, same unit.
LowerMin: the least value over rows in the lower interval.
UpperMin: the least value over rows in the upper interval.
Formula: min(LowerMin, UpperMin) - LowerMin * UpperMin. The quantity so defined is -12.4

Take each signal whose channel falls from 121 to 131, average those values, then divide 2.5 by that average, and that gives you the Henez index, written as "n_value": 0.50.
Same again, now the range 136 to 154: 0.71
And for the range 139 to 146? 0.68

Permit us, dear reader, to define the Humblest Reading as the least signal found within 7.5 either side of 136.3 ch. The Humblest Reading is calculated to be 3.616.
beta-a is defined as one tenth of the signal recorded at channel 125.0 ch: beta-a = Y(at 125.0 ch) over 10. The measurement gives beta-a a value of 0.48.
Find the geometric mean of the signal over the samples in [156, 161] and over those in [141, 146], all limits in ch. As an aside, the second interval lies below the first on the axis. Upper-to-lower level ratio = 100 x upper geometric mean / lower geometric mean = 117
